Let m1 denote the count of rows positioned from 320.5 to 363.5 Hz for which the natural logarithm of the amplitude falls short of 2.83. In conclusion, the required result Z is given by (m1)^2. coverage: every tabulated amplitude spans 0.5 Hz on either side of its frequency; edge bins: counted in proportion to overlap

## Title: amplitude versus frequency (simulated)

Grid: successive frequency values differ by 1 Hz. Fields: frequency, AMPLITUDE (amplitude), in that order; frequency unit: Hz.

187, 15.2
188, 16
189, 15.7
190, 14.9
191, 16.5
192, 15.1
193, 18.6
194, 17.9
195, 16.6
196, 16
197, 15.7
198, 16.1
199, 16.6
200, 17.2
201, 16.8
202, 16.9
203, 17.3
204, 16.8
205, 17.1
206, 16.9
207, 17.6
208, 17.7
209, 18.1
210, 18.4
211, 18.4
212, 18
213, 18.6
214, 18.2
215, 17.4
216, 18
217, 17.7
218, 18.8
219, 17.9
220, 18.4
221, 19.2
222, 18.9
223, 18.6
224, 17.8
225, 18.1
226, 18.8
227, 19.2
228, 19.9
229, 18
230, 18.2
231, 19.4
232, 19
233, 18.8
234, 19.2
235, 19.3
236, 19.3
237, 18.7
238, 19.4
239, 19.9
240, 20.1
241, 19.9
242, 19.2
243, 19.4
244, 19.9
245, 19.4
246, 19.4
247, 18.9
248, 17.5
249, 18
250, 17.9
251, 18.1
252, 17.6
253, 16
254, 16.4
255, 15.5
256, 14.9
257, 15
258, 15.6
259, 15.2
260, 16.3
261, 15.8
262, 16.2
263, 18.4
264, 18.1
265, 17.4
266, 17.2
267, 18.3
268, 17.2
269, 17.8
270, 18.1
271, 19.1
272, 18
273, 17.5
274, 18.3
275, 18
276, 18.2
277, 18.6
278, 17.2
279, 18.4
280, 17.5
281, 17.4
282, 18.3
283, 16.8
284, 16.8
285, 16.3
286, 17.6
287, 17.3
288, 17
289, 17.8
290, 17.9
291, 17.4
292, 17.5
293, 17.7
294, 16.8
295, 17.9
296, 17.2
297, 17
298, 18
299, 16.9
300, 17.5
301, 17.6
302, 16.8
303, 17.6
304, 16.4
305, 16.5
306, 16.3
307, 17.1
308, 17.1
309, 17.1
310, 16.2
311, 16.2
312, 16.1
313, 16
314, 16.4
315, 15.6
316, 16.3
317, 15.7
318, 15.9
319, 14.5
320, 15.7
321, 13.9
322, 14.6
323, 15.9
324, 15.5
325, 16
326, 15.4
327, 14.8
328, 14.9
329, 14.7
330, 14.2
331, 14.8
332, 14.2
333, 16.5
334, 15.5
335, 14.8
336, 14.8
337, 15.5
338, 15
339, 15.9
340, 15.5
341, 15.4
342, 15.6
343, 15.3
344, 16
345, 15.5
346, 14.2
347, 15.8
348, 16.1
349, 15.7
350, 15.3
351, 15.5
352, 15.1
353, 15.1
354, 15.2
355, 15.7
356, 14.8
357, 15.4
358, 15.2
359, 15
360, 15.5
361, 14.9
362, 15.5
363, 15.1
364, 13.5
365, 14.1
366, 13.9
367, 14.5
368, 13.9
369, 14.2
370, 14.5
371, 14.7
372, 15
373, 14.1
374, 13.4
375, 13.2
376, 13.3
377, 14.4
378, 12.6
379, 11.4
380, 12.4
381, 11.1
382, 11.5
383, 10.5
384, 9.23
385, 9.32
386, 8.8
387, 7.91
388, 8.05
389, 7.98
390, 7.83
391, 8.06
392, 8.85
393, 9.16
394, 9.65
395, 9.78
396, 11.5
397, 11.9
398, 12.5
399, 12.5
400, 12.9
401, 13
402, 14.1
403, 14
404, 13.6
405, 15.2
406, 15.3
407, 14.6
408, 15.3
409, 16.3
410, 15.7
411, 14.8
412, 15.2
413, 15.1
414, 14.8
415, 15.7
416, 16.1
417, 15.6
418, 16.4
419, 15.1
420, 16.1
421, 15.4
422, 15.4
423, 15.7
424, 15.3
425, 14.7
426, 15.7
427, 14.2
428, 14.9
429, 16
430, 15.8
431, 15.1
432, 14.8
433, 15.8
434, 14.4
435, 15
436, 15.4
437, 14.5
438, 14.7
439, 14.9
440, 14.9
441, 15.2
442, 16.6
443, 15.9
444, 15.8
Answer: 1849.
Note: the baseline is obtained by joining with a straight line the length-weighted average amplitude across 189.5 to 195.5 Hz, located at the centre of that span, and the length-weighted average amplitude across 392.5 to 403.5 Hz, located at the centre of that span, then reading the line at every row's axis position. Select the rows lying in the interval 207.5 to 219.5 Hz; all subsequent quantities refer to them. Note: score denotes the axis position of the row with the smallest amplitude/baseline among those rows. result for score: 215 Hz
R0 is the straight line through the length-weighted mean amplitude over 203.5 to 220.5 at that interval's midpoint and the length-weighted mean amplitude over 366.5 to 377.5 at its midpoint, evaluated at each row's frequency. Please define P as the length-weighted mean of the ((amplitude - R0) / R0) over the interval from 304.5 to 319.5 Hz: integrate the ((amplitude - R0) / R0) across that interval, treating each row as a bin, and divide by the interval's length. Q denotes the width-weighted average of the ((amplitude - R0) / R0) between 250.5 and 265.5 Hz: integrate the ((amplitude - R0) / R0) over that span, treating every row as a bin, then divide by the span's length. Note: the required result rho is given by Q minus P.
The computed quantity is -0.06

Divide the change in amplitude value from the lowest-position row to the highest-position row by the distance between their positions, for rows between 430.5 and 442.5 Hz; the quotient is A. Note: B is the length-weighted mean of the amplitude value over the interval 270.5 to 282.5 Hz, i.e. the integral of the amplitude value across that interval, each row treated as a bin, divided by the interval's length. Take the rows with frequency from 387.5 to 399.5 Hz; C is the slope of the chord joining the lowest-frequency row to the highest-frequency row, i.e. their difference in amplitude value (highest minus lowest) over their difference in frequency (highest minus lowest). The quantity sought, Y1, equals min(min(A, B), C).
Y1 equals 0.14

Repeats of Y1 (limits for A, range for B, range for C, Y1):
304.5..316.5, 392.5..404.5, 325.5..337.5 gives -0.02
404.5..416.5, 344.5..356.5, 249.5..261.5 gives -0.19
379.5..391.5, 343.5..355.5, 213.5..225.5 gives -0.39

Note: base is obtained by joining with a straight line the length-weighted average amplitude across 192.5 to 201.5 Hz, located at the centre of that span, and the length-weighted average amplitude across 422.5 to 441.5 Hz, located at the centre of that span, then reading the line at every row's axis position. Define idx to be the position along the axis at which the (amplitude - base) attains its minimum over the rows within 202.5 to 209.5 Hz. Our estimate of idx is 204 Hz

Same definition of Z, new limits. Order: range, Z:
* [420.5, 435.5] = 225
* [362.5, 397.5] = 1225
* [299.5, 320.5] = 225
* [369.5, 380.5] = 121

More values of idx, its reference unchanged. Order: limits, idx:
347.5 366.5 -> 364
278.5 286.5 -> 285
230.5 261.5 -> 256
